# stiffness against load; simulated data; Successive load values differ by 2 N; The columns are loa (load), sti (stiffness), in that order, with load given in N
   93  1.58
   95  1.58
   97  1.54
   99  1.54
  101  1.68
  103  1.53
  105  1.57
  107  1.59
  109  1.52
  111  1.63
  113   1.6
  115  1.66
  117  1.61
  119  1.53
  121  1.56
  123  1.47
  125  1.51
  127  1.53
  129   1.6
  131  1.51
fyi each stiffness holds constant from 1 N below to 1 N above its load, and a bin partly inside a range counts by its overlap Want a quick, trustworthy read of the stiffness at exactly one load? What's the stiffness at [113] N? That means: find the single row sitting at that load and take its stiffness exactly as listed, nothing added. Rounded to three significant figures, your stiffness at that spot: 1.60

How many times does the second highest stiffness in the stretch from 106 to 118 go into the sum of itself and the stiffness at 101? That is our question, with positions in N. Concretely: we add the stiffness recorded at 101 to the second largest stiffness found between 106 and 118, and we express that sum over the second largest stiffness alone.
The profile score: 2.03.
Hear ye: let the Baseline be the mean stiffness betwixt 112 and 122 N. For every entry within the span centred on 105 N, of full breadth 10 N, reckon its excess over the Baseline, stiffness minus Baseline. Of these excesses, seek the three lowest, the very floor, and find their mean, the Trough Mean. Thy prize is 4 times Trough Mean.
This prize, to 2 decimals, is -0.21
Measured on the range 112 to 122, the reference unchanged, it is -0.11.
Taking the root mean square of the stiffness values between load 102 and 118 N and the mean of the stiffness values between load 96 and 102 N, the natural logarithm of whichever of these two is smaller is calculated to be 0.462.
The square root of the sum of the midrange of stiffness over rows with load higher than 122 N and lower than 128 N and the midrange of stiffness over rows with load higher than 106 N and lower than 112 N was 1.754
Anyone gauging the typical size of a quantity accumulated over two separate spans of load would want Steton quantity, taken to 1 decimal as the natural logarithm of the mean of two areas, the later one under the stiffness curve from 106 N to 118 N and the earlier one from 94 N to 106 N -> 2.9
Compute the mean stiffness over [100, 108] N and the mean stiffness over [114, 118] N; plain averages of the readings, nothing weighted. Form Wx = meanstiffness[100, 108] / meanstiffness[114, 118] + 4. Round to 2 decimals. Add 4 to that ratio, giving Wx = 4.97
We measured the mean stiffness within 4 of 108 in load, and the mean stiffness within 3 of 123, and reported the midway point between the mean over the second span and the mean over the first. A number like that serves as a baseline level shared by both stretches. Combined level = 1.55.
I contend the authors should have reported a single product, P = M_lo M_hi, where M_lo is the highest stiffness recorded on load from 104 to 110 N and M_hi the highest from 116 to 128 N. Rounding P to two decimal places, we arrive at 2.56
